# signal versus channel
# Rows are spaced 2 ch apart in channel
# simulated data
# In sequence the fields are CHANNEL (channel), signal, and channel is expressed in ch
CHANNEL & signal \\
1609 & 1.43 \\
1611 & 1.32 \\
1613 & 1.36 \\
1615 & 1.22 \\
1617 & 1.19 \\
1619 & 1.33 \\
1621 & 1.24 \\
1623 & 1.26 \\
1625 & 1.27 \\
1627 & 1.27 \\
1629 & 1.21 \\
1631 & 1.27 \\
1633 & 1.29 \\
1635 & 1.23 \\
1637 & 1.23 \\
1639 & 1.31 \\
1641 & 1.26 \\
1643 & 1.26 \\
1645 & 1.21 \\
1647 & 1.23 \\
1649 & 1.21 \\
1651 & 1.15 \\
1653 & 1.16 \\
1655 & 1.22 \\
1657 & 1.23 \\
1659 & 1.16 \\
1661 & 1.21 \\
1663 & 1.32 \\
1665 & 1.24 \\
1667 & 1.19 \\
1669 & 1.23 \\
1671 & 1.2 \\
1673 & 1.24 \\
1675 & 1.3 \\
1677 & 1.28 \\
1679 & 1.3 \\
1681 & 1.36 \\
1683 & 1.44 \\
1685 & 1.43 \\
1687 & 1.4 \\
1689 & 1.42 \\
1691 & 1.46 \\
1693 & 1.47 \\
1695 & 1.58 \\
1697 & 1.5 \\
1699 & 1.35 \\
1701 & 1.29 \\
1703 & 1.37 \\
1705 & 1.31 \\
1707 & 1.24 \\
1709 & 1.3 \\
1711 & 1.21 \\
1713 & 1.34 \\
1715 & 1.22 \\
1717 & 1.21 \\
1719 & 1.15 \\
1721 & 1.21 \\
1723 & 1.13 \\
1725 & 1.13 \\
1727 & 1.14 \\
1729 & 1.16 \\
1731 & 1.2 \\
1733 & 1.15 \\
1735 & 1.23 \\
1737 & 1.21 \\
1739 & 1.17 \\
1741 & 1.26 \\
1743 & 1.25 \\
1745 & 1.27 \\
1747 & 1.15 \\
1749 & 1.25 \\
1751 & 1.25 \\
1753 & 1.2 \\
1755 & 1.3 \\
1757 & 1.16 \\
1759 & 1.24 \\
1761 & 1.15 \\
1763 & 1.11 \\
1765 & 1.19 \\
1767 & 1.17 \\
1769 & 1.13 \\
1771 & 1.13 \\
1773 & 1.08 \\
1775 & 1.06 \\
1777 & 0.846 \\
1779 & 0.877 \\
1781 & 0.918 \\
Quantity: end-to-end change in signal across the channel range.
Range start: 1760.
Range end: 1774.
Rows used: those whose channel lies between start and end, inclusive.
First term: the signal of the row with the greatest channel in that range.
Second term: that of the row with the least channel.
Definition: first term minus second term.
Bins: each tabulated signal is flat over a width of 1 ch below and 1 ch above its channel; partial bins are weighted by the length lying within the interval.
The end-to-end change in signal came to -0.07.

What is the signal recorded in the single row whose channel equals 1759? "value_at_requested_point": 1.24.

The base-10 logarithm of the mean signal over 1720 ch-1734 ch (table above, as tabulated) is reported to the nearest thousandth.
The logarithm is 0.064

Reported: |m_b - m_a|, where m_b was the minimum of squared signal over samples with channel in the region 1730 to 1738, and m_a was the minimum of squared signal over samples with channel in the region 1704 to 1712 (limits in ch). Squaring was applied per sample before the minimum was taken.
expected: 0.142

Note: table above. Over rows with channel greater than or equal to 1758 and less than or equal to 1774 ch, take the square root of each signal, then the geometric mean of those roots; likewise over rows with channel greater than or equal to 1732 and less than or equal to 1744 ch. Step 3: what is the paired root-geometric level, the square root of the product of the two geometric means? 1.086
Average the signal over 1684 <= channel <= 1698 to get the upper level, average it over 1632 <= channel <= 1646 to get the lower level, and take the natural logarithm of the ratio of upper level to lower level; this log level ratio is 0.15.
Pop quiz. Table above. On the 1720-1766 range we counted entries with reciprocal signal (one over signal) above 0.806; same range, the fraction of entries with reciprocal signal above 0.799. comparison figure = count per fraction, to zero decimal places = 20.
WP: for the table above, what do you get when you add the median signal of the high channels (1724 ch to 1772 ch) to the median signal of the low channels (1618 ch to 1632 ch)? 2.45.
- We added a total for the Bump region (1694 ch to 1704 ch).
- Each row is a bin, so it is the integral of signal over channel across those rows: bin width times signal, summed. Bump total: 14.2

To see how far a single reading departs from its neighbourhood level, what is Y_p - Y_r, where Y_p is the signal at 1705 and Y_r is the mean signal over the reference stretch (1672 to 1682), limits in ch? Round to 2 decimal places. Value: 0.01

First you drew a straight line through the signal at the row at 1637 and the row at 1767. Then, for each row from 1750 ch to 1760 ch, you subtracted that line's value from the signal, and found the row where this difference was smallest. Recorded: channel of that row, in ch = 1757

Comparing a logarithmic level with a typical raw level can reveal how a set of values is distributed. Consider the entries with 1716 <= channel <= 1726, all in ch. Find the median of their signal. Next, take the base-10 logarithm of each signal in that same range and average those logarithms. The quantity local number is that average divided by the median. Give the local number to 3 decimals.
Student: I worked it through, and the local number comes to 0.058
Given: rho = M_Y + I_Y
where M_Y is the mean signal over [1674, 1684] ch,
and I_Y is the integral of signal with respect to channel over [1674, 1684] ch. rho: 15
